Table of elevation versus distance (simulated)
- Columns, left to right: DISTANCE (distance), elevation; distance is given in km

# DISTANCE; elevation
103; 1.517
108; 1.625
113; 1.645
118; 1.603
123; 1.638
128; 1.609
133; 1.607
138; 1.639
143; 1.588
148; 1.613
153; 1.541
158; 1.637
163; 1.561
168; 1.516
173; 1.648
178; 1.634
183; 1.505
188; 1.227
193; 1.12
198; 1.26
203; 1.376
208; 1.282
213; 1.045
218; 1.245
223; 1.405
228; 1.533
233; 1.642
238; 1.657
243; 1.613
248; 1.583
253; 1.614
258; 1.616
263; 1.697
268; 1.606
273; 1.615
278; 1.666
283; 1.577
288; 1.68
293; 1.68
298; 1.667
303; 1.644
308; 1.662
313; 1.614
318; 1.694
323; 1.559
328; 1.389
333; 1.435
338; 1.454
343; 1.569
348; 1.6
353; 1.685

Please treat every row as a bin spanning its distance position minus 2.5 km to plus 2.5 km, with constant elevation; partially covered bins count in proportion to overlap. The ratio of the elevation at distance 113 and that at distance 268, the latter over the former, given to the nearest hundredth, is 0.98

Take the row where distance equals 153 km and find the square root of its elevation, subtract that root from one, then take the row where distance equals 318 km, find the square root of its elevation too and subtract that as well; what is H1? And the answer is -1.54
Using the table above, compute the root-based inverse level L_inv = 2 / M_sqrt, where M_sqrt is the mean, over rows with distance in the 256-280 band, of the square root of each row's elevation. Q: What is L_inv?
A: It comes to 1.56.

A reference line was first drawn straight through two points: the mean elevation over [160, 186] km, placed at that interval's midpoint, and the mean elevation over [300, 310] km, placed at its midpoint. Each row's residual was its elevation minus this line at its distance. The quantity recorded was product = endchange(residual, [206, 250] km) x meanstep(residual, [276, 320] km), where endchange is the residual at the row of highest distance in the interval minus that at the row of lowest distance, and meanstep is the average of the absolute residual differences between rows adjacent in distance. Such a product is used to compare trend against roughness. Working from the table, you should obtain 0.013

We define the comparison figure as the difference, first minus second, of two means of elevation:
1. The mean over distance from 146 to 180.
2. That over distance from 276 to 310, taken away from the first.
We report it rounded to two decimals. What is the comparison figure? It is -0.06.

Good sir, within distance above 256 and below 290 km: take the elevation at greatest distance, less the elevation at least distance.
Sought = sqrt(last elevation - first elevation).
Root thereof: 0.25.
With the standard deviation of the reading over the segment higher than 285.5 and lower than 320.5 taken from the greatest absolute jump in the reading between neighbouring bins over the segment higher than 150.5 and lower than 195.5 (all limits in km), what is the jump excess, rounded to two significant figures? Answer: 0.25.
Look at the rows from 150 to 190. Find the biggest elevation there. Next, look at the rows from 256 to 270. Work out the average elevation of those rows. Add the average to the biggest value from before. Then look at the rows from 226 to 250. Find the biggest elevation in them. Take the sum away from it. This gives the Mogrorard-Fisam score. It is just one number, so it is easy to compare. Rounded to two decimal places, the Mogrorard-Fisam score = -1.63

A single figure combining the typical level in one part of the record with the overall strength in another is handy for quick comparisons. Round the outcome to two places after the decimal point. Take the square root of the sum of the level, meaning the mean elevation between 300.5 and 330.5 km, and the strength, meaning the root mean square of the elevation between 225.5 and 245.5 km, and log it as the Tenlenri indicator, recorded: 1.79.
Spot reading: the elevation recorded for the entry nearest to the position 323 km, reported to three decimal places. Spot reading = 1.559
